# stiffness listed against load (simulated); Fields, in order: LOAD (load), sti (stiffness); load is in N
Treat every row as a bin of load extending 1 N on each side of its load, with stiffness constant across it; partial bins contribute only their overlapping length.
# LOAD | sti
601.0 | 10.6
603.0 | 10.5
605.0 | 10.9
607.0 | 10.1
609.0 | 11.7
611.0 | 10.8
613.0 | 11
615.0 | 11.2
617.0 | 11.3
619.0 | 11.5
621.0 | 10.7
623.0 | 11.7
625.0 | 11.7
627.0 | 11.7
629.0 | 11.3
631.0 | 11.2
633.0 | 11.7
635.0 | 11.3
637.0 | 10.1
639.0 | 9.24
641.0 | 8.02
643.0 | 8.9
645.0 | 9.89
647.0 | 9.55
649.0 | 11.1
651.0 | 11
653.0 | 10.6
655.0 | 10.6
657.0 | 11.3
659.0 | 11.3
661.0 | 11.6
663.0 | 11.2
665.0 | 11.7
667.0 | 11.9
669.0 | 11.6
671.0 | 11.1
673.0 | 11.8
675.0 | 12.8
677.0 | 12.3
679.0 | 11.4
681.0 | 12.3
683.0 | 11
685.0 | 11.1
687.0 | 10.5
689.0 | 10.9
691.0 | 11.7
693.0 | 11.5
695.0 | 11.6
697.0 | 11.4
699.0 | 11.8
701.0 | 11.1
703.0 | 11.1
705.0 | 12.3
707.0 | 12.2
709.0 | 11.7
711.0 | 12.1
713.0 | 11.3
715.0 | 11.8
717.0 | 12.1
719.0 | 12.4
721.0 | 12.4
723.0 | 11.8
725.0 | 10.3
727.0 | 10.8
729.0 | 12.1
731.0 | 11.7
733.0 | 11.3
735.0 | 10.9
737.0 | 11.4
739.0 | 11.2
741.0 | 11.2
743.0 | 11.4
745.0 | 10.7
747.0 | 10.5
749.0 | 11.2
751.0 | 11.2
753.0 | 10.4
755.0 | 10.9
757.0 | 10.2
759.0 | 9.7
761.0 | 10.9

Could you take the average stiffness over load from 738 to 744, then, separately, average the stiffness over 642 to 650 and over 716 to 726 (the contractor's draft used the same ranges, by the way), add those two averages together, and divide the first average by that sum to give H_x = 0.52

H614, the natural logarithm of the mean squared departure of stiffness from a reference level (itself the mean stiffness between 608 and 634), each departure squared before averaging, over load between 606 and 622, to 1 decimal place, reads -1.1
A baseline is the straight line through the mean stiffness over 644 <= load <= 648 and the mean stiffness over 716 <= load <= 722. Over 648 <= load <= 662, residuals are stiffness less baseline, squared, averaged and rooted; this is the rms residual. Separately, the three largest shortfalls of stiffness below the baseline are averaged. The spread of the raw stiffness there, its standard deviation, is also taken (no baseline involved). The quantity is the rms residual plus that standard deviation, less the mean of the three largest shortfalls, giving 2.2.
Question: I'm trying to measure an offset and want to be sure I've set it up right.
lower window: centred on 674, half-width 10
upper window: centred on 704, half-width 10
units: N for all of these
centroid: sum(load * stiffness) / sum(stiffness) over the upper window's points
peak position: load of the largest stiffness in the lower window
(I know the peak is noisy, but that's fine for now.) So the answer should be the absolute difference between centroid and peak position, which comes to 29.1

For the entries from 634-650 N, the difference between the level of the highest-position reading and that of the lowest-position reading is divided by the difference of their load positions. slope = -0.01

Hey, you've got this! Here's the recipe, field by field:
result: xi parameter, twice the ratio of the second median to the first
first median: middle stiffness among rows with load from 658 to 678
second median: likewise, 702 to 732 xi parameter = 2.03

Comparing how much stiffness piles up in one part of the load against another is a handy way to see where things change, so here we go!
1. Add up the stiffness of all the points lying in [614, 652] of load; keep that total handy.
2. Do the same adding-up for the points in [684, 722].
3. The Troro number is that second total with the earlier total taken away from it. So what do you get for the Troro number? 18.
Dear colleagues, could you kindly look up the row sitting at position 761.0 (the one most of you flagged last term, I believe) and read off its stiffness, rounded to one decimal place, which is 10.9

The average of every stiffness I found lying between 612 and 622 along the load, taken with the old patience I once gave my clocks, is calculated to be 11.1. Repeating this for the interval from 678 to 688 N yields 11.3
